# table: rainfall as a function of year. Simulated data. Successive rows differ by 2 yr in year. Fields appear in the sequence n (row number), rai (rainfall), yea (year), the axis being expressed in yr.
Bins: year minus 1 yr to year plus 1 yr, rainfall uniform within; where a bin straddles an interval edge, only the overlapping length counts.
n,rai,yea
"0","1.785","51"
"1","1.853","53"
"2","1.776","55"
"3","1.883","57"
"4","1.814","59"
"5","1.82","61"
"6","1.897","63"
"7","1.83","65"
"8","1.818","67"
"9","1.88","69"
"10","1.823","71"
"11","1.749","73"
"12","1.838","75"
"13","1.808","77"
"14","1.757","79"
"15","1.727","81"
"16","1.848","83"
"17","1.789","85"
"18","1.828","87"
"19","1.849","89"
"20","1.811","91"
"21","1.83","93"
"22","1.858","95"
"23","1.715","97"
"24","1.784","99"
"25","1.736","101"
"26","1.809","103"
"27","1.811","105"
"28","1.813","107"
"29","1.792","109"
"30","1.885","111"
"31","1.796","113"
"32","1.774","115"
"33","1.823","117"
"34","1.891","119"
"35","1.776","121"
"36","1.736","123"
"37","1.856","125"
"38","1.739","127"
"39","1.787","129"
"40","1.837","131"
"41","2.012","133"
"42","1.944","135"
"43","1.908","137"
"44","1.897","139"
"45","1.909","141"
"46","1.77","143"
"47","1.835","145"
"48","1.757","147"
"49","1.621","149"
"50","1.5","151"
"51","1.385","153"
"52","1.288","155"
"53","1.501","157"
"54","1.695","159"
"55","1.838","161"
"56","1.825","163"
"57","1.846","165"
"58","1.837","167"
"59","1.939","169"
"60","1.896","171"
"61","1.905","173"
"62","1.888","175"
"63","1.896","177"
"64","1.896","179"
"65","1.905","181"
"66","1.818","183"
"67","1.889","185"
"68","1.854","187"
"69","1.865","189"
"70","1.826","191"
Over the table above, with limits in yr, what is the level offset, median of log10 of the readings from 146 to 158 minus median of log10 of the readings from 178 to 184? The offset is -0.10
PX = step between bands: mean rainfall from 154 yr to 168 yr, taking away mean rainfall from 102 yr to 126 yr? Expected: -0.12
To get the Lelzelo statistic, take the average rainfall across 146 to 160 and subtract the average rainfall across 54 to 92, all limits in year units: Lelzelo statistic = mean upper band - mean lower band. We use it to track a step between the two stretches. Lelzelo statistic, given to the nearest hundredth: -0.28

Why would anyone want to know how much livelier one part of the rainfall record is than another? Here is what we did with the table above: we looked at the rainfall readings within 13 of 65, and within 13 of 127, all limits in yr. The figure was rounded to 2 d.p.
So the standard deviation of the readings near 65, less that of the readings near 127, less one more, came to -1.04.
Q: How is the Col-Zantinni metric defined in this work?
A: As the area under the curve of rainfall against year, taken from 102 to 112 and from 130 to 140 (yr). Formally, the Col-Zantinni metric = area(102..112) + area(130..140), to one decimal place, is 37.4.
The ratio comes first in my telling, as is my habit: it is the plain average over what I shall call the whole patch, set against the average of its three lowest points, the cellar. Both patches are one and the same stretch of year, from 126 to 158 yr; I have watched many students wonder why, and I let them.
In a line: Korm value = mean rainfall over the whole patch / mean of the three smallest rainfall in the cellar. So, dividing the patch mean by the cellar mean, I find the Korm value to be 1.24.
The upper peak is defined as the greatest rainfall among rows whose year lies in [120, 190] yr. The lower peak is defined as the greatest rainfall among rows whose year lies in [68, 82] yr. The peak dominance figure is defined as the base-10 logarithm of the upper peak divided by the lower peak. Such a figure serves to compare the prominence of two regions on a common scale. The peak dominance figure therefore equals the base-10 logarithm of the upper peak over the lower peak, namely 0.0295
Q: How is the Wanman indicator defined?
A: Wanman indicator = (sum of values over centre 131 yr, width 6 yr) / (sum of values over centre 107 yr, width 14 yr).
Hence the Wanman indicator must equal 0.45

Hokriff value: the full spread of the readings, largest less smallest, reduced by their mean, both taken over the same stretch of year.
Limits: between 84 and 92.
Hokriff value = -1.76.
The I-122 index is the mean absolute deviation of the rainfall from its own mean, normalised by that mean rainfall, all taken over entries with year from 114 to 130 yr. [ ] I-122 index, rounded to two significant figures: 0.025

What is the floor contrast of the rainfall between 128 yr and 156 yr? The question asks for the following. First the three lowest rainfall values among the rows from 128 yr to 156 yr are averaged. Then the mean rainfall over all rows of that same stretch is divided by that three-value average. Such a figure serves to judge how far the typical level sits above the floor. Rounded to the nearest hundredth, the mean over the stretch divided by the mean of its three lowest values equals 1.26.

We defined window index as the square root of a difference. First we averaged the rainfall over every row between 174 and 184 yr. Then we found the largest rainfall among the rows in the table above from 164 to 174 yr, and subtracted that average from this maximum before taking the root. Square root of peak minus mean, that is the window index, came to 0.24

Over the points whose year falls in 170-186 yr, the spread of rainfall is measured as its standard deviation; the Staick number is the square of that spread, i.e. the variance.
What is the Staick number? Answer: 0.001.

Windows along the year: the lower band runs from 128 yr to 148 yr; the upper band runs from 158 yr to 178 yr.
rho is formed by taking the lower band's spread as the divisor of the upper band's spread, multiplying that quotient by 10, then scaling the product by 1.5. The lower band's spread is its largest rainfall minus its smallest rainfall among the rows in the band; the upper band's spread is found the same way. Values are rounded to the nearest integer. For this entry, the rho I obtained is 14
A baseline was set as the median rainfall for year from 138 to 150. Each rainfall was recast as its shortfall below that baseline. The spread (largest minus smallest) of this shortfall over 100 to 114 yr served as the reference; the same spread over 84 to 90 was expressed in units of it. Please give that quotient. 0.40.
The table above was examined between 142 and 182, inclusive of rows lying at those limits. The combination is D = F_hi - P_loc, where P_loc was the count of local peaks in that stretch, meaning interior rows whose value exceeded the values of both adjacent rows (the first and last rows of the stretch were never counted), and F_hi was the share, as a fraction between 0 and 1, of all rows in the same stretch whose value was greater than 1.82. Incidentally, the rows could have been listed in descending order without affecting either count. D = -4.4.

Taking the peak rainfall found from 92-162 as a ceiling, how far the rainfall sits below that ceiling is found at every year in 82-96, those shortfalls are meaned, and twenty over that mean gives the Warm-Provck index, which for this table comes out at 110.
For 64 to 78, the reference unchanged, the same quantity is 105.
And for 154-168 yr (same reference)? 62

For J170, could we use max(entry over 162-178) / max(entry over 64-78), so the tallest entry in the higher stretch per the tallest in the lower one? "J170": 1.03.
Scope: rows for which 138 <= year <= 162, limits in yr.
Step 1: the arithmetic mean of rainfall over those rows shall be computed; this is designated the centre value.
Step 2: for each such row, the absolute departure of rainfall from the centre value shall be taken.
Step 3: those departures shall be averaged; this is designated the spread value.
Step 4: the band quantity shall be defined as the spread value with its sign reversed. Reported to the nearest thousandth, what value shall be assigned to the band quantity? -0.173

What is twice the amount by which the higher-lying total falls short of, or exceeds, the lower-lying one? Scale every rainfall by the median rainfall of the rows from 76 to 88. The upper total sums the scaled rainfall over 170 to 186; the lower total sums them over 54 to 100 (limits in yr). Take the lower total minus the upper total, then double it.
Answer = 30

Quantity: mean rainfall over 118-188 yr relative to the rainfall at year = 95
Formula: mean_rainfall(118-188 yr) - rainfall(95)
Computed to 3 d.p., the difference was -0.062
